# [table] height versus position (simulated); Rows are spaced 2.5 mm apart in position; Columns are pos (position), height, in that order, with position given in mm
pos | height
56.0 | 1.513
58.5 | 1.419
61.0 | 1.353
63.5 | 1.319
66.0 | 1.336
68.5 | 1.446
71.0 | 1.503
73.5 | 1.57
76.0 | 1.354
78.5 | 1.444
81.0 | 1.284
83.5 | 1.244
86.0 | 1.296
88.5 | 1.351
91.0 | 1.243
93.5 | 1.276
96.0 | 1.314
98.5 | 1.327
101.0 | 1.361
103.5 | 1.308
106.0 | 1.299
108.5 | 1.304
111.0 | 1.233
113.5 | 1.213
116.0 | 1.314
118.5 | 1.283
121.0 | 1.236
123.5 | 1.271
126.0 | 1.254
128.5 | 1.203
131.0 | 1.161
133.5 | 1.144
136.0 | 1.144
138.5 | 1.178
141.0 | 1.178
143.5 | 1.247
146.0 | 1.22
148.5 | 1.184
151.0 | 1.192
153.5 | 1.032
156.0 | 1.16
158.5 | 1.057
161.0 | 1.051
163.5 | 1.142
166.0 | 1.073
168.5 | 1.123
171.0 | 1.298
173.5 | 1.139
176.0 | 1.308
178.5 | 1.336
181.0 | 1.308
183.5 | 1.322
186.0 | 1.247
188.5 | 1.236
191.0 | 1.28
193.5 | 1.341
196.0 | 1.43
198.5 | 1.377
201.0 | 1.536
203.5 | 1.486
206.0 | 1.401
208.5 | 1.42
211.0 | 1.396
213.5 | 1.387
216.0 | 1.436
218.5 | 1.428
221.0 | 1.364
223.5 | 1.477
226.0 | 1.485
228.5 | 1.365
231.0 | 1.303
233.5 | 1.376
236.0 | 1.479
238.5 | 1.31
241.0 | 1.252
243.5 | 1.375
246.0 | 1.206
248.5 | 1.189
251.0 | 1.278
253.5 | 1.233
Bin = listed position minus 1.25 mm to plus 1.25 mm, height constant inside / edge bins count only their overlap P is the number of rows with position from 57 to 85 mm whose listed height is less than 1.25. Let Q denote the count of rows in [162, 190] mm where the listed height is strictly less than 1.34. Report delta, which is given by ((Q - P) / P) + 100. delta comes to 110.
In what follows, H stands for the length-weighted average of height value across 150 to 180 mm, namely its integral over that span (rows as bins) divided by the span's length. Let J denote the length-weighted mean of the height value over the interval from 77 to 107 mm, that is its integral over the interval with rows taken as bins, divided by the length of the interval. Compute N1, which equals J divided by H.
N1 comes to 1.13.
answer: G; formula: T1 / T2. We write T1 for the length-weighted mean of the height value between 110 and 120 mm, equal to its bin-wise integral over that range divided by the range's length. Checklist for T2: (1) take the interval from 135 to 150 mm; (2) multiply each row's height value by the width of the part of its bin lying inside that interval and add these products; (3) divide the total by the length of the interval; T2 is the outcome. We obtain 1.06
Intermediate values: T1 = 1.26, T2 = 1.19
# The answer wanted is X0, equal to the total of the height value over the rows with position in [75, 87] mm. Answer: 6.6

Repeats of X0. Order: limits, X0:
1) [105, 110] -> 2.6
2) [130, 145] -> 7.1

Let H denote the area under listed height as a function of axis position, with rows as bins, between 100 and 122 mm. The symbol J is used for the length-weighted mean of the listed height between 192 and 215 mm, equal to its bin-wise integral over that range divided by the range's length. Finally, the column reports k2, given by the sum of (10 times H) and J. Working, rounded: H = 28.2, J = 1.42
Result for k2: 284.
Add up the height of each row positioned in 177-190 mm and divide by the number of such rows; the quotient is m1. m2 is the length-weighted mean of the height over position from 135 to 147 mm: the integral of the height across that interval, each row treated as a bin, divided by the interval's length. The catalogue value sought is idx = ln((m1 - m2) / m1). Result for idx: -2.6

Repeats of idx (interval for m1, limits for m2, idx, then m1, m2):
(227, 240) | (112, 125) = -2.6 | 1.37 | 1.26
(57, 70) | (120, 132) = -2.2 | 1.37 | 1.23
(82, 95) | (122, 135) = -2.8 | 1.28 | 1.21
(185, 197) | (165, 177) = -2.4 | 1.31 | 1.19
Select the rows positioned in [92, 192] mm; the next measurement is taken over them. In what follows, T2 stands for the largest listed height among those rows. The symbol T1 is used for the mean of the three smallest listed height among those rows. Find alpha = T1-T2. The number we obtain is -0.31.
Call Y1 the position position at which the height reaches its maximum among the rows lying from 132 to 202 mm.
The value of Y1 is 201.0 mm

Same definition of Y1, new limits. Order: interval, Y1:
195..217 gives 201.0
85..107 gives 101.0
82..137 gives 101.0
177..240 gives 201.0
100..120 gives 101.0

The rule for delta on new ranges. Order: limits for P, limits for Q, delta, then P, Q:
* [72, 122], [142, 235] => 103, 5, 21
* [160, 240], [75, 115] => 101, 7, 12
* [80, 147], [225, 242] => 99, 13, 3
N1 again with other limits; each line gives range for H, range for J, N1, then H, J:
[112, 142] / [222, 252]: 1.10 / 1.22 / 1.34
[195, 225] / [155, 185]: 0.84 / 1.43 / 1.19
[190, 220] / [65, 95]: 0.97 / 1.41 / 1.36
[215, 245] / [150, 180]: 0.84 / 1.39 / 1.16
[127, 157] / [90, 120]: 1.10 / 1.17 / 1.29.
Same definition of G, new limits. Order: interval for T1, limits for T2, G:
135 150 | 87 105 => 0.91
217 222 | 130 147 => 1.18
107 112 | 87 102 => 0.97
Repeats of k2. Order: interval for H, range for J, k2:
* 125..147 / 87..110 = 263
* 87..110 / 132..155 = 302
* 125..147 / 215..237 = 263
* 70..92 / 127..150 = 302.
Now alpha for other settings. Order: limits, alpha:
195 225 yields -0.16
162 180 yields -0.22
